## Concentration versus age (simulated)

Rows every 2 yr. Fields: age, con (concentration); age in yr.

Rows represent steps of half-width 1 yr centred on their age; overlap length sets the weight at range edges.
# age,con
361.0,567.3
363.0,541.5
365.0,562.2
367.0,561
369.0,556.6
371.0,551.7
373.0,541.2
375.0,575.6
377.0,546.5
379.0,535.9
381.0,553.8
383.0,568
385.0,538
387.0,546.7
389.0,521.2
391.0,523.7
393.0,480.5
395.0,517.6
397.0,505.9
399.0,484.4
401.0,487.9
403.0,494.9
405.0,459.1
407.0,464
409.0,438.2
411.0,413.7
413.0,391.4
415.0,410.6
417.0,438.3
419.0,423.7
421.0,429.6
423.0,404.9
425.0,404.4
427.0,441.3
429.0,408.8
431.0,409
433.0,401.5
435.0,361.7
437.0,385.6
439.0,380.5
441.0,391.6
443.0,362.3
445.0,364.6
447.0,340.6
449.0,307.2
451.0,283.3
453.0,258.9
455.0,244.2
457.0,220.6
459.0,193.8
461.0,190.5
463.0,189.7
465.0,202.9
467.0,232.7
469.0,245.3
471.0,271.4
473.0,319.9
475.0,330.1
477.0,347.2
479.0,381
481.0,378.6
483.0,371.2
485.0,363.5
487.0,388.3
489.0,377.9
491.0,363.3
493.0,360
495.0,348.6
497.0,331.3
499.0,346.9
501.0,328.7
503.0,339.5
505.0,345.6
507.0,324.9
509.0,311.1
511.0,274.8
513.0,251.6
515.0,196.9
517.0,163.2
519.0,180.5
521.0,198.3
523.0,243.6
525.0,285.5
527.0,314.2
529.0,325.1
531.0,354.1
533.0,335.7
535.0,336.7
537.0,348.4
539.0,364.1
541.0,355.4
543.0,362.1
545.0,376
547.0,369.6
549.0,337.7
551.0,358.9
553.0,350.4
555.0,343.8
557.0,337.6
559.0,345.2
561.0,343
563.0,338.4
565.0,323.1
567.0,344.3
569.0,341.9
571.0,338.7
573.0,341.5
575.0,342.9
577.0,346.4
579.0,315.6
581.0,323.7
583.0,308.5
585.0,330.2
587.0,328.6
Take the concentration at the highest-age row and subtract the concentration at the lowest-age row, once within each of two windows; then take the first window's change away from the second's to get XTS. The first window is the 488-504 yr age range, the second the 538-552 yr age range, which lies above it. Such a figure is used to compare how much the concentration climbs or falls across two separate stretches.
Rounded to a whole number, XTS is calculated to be 33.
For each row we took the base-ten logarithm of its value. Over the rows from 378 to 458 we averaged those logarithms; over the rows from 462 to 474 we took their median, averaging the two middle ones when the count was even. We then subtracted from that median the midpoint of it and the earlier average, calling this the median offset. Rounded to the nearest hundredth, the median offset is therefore -0.12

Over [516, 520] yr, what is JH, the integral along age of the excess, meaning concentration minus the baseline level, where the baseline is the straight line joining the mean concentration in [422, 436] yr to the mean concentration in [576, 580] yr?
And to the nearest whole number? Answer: -755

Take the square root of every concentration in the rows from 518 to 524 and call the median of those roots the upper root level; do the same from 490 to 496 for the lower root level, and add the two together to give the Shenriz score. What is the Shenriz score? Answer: 33.1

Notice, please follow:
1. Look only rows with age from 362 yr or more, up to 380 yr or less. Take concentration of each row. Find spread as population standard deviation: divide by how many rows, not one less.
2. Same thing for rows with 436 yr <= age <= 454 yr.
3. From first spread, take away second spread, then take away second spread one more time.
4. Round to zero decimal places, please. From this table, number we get -78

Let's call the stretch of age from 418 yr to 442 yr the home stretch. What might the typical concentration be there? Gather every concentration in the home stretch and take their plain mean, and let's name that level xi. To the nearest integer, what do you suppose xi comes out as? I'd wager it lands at 404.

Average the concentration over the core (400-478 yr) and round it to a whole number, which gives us 352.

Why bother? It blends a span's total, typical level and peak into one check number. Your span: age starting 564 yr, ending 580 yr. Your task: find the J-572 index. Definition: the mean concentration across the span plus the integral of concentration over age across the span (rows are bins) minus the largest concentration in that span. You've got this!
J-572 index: 5379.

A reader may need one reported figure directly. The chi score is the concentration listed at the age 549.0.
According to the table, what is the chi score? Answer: 337.7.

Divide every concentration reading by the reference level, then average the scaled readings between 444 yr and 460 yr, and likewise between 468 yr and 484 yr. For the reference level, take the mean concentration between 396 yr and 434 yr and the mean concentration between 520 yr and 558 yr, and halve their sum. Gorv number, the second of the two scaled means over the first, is 1.19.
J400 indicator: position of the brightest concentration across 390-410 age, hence 391.0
